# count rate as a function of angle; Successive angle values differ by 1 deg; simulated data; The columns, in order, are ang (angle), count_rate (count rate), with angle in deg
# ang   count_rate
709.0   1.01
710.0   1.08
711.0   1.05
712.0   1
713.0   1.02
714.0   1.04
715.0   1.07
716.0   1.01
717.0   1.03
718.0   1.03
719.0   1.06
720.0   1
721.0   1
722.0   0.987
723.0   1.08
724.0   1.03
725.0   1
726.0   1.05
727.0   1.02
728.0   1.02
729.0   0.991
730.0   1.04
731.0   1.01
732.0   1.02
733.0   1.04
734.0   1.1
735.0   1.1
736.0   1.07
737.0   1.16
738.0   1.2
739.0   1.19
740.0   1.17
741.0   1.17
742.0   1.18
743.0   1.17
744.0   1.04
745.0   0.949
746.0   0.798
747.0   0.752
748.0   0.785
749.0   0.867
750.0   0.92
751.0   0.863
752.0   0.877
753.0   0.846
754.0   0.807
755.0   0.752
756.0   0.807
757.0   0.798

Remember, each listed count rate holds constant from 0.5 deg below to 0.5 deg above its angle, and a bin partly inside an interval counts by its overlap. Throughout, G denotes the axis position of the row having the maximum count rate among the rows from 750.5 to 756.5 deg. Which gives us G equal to 752.0 deg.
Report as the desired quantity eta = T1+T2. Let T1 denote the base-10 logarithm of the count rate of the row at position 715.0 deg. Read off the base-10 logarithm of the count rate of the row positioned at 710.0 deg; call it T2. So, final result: 0.06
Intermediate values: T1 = 0.029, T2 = 0.03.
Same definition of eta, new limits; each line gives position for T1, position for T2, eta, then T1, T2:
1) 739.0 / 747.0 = -0.05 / 0.076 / -0.12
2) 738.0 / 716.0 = 0.08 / 0.079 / 0.00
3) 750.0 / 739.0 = 0.04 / -0.036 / 0.08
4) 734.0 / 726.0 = 0.06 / 0.041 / 0.02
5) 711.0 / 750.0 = -0.02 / 0.021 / -0.04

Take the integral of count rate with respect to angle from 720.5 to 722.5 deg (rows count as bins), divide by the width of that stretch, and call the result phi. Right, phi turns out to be 0.99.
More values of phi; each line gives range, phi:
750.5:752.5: 0.87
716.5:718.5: 1.03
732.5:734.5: 1.07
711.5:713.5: 1.01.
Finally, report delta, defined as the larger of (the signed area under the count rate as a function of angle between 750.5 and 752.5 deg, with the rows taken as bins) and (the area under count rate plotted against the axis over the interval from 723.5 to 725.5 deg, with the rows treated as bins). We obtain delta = 2.03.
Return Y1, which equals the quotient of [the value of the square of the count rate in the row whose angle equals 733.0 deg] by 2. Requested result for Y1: 0.5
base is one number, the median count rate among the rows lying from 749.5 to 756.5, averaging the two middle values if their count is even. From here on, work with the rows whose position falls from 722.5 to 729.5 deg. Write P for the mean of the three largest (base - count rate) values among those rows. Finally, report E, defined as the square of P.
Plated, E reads 0.025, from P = -0.158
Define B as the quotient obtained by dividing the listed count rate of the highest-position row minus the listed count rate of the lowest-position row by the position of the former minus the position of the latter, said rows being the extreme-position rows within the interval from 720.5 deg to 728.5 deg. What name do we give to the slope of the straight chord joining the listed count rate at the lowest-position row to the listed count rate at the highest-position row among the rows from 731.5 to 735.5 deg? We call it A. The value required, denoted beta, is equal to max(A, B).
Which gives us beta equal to 0.027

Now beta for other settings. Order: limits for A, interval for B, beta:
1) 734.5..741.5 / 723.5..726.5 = 0.012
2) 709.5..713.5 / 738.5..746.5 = -0.020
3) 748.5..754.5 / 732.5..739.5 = 0.025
